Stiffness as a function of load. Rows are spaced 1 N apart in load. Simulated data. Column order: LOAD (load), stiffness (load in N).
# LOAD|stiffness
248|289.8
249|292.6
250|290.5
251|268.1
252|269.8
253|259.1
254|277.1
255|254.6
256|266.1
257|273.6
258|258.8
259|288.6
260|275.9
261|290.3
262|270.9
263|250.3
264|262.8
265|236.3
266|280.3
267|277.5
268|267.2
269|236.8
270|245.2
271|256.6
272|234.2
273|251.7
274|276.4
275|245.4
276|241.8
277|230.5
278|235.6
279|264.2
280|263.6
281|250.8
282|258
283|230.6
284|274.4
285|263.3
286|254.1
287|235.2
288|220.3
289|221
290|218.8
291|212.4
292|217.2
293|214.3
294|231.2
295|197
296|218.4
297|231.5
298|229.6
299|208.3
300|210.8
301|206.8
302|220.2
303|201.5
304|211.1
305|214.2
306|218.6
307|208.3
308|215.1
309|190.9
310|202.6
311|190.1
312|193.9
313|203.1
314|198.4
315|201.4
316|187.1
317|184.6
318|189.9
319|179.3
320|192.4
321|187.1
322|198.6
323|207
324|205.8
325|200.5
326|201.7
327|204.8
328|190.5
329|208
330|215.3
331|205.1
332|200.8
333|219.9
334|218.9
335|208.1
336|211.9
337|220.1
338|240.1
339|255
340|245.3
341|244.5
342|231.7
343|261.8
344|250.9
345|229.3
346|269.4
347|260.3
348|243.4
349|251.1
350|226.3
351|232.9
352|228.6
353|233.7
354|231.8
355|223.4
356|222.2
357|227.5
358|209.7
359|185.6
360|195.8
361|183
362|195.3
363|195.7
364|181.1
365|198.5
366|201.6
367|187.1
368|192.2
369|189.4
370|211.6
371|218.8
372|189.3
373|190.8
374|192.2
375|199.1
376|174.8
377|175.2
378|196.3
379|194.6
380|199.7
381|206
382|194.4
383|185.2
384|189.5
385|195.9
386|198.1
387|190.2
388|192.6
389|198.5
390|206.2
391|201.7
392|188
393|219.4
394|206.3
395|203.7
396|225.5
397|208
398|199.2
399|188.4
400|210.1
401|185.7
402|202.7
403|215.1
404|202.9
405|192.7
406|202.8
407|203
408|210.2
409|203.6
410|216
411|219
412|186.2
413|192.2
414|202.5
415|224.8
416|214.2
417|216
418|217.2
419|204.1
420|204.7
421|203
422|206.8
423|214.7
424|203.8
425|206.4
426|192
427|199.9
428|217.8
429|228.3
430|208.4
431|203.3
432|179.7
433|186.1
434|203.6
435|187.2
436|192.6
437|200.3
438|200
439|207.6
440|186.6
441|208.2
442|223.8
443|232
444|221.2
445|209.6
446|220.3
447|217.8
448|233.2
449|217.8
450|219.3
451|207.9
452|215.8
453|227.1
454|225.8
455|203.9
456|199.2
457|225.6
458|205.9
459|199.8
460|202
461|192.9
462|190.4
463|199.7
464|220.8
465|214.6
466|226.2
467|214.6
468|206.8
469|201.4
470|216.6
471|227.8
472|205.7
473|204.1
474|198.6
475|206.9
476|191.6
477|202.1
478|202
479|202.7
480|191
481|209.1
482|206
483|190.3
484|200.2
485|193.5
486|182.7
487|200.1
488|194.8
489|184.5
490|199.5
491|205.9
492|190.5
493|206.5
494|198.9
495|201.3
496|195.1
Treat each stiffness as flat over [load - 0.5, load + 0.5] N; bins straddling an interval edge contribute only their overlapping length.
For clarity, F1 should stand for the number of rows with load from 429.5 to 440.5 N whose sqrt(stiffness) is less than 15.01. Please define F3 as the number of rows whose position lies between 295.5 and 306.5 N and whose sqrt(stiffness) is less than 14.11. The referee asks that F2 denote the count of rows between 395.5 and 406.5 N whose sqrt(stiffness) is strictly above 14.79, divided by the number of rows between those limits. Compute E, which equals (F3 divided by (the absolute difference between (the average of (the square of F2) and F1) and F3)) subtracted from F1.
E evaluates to 11.0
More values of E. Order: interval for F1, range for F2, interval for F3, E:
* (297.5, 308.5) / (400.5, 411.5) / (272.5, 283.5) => 10.0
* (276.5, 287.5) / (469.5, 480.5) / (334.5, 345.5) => 0.0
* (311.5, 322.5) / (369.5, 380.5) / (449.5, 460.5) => 11.0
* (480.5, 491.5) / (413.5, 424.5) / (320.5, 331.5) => 9.8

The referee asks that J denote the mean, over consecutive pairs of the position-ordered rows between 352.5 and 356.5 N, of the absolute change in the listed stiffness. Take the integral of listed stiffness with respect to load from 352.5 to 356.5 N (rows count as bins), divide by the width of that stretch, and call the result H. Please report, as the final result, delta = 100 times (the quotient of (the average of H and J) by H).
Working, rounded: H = 228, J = 4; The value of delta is 50.8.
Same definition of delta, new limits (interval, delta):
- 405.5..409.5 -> 51.1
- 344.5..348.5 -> 54.4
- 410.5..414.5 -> 54.1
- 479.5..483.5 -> 53.1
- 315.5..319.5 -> 51.7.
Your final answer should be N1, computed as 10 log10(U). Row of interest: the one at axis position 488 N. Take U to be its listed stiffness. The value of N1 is 22.9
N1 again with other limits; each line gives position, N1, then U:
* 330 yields 23.3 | 215.3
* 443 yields 23.7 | 232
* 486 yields 22.6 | 182.7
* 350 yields 23.5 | 226.3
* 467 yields 23.3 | 214.6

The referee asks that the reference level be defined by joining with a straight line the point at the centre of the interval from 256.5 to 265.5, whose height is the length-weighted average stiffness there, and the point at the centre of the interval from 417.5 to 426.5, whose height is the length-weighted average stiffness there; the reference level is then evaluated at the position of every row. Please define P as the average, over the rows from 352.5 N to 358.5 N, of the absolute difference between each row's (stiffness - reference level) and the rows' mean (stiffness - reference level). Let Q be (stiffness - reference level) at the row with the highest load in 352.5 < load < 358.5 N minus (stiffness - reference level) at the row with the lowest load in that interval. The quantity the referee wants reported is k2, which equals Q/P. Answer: -4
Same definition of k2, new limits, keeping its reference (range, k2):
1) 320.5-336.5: 4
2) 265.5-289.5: -3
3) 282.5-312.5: -2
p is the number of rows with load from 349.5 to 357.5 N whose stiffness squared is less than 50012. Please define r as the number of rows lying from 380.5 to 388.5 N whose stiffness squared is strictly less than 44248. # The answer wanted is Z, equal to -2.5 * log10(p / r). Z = 1.51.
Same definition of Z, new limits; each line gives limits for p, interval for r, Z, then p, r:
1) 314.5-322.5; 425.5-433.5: -0.31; 8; 6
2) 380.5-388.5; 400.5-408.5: -0.14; 8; 7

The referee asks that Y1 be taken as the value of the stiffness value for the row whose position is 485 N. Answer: 193.5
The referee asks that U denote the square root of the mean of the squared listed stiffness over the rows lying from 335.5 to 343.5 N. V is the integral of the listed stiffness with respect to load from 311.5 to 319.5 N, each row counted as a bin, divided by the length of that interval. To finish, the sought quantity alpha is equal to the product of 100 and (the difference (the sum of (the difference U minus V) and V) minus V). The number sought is 4711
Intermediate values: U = 239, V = 192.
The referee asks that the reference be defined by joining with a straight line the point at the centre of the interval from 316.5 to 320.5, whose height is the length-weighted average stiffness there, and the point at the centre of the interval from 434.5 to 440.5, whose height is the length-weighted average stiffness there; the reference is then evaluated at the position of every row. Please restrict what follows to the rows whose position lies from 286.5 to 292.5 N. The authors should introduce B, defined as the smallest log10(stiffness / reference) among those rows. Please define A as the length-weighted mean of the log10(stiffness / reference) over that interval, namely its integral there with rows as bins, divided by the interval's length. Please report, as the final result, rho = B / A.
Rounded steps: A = 0.08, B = 0.061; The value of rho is 1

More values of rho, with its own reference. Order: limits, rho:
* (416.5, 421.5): 1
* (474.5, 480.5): -16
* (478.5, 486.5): 7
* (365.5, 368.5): -1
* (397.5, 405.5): -1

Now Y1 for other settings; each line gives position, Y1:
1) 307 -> 208.3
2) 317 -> 184.6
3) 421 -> 203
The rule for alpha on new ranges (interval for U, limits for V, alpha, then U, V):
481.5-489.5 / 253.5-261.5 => -7897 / 194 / 273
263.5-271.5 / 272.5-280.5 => 719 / 258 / 251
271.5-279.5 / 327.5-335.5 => 3960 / 248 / 208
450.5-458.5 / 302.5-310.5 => 637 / 214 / 208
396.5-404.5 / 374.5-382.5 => 923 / 202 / 193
